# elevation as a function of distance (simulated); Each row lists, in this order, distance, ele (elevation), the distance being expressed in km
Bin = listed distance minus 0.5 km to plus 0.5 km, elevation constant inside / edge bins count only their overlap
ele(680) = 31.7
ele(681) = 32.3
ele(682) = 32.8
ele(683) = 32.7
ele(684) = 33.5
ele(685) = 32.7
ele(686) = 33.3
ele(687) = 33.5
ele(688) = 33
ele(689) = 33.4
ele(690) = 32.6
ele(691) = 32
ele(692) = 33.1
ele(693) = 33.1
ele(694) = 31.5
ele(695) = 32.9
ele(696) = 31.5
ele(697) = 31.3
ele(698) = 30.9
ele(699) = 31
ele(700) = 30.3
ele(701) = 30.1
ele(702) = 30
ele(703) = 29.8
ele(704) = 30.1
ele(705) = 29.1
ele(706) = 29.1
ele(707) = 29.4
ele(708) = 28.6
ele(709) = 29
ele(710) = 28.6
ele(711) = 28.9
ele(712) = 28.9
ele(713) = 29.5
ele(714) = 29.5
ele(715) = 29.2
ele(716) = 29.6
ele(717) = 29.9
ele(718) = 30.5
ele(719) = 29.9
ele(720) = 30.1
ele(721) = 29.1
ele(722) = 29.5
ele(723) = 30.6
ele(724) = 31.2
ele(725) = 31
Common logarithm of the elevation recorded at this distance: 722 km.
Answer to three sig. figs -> 1.47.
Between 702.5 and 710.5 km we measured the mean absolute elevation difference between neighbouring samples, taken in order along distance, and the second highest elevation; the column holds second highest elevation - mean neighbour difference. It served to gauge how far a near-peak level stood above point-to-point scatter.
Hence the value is 29.3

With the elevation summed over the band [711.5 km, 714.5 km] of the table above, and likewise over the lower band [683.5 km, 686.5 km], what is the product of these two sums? 8746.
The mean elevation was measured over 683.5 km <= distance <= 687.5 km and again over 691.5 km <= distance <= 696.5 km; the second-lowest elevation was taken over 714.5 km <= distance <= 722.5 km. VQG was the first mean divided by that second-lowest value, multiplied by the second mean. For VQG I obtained 36.9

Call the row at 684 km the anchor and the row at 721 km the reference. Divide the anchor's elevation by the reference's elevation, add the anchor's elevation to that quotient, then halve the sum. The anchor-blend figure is 17.3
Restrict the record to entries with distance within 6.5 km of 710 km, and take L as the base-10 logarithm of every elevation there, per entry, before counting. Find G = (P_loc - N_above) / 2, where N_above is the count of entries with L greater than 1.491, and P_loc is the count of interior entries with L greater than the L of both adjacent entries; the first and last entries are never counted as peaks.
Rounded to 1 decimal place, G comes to 1.0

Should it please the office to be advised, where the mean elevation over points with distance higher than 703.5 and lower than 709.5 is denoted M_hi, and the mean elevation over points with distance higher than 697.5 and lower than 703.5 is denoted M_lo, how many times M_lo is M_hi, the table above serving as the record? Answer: 0.96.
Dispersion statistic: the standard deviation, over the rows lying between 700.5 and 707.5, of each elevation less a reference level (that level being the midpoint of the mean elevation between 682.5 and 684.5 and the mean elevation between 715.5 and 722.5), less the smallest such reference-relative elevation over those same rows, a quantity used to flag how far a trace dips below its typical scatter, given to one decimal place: 2.8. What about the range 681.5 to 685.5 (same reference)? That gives -0.9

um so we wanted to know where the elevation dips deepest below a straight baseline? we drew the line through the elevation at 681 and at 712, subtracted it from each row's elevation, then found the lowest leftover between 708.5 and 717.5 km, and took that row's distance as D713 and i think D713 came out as 710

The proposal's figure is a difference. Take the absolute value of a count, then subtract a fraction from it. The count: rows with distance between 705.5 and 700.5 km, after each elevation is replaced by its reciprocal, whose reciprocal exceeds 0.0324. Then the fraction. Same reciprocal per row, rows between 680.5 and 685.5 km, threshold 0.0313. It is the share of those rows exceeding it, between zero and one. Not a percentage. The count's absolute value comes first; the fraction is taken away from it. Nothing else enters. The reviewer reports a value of 5.0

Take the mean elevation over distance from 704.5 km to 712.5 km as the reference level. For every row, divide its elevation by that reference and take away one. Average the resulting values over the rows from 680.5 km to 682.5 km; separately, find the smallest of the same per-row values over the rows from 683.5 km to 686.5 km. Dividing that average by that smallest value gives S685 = 1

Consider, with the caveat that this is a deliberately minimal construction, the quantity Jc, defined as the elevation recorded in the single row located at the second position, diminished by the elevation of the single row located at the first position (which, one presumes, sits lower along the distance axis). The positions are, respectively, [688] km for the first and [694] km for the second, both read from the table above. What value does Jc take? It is -1.5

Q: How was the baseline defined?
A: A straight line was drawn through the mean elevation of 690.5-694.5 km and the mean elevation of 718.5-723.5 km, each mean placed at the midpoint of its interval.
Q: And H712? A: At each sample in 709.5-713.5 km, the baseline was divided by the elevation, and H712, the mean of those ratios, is 1.06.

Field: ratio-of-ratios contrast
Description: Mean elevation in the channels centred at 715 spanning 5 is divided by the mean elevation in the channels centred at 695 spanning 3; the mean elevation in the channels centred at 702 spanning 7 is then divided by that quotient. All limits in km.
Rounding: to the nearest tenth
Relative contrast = 32.5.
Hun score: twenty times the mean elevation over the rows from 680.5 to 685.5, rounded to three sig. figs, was 656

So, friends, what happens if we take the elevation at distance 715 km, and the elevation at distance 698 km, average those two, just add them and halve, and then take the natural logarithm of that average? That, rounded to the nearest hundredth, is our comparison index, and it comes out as 3.40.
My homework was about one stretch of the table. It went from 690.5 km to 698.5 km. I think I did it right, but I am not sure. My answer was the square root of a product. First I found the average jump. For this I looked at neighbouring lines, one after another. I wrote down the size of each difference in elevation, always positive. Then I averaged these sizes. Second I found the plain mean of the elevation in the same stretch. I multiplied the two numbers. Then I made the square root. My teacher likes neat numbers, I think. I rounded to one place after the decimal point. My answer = 5.3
